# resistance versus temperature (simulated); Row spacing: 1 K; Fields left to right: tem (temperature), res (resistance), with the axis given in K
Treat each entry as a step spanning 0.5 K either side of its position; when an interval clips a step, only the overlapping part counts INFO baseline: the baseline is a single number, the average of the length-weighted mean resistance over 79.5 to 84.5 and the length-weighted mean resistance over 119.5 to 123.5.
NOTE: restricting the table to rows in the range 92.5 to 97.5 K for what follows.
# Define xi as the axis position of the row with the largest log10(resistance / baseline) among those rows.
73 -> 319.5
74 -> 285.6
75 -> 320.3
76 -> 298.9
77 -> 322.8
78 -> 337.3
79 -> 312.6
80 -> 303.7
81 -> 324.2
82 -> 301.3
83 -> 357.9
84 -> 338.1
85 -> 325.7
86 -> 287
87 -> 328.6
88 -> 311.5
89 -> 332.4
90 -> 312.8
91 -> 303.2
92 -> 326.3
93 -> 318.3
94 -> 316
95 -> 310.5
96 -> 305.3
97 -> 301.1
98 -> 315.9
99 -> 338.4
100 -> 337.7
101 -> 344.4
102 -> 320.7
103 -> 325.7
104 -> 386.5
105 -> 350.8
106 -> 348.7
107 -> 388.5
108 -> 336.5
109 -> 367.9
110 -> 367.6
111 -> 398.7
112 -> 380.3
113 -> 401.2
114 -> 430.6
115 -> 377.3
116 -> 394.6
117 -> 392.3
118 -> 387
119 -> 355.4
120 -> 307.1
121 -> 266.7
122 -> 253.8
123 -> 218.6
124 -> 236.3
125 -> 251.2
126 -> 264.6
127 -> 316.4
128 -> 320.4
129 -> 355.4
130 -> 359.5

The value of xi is 93 K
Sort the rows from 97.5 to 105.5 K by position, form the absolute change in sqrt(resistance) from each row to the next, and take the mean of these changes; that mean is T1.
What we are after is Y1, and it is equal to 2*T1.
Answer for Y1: 1.2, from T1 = 0.59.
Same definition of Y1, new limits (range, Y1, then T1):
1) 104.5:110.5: 1.3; 0.66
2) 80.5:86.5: 1.7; 0.84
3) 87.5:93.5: 0.9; 0.46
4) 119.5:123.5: 1.8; 0.91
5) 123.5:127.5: 1.6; 0.81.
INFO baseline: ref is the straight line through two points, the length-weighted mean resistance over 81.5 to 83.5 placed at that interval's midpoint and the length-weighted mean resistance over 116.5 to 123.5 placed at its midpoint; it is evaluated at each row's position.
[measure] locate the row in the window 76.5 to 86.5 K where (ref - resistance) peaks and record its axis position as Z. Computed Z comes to 86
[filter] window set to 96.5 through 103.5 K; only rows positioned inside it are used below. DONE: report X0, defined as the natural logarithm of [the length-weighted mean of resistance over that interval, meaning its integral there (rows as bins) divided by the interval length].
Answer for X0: 5.79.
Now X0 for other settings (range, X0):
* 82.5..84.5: 5.85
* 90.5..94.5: 5.76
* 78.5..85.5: 5.78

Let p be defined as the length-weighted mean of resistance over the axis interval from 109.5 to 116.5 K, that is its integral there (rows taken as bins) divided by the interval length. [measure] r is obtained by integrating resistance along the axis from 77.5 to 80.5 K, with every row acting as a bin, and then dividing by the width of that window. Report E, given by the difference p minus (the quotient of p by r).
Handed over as 392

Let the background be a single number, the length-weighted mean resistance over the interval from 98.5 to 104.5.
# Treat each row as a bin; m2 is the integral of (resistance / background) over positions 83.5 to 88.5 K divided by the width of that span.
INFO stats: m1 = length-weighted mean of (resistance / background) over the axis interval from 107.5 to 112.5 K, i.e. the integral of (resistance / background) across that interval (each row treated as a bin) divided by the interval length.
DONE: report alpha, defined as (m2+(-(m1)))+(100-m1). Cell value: 98.8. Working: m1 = 1.082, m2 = 0.93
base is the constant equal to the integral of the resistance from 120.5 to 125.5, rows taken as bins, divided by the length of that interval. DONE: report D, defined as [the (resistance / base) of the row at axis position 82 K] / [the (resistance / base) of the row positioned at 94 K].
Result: 0.953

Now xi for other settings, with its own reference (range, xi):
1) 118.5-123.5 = 119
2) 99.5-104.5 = 104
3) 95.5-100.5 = 99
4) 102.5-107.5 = 107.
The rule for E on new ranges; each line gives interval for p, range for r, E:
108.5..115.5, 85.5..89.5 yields 388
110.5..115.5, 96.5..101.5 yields 396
